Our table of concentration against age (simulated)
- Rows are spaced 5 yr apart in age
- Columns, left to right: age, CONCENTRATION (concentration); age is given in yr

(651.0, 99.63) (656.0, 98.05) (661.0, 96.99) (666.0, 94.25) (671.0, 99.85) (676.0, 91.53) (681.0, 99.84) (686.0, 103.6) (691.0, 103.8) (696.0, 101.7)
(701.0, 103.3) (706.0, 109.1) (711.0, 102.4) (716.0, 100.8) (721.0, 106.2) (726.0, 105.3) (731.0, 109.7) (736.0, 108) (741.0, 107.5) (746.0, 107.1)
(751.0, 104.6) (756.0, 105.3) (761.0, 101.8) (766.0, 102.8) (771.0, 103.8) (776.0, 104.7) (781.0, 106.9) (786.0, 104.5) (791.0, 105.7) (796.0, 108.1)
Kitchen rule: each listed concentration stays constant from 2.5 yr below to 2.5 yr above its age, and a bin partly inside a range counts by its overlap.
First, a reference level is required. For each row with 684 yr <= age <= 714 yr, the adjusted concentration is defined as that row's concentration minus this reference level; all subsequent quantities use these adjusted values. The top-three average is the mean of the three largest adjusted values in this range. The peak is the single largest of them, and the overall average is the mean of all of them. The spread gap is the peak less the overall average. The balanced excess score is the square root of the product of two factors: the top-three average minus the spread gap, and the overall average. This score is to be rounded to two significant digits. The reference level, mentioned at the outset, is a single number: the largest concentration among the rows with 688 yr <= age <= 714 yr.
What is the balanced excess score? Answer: 6.7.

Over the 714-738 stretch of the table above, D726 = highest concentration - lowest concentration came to 9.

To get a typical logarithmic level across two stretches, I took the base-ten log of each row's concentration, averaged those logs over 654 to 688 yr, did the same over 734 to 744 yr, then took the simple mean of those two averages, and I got 2.01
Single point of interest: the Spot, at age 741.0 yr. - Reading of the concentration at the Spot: 107.5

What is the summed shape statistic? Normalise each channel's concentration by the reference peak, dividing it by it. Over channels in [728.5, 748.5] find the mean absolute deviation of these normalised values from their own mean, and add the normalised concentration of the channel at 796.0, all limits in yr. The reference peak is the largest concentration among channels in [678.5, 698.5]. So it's 1.05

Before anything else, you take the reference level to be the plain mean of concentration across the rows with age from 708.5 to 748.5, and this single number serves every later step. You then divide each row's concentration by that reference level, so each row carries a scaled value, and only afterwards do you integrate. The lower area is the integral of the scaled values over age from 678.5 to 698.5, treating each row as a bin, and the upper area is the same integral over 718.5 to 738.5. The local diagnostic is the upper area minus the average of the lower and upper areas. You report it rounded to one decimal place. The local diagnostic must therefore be 0.5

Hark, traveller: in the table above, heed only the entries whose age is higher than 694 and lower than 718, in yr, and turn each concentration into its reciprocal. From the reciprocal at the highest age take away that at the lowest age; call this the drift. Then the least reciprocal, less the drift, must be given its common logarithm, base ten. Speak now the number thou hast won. -2.04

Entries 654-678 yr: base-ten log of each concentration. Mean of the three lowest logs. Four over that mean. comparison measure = 2.03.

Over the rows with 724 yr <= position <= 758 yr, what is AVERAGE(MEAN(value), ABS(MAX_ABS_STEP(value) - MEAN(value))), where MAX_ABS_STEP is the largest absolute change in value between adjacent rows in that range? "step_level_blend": 105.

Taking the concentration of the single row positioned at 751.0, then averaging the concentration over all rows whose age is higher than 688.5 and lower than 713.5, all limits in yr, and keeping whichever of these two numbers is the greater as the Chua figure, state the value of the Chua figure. 105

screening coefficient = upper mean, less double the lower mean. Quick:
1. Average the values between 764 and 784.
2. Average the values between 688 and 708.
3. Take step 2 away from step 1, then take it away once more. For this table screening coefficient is -104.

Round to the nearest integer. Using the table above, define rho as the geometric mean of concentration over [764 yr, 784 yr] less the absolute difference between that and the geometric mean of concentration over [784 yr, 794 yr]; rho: 104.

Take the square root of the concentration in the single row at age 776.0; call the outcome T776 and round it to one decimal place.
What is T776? 10.2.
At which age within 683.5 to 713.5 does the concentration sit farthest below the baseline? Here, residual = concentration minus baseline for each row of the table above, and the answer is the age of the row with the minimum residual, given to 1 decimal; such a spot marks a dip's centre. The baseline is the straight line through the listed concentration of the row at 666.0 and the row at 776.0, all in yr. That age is 711.0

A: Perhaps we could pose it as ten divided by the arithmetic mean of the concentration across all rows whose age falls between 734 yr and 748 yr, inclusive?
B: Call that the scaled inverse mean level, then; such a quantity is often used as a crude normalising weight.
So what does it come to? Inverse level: 0.093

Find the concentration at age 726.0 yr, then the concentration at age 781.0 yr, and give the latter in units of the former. 1.02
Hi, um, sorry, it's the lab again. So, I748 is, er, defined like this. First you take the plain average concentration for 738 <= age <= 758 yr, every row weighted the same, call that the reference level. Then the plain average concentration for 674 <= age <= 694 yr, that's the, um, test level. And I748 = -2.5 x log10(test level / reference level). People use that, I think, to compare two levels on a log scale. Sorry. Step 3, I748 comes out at 0.07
